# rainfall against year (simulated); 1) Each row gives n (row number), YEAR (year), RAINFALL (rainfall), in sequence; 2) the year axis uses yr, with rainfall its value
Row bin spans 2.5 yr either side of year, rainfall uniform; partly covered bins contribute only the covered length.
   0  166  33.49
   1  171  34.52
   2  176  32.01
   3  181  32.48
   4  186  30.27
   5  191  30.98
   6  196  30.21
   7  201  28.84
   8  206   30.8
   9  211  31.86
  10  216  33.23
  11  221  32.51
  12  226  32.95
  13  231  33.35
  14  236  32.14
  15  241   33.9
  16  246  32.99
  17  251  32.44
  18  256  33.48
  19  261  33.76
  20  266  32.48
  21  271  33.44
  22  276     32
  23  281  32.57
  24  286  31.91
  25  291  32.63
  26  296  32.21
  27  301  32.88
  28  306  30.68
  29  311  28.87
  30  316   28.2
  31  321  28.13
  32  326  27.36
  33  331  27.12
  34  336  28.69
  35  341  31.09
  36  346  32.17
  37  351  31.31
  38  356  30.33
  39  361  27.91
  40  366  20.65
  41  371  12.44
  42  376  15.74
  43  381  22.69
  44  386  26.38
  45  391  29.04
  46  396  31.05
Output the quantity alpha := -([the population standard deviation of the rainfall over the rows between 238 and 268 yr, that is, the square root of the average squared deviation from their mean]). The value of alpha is -0.6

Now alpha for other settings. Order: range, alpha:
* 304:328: -1.1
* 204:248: -0.9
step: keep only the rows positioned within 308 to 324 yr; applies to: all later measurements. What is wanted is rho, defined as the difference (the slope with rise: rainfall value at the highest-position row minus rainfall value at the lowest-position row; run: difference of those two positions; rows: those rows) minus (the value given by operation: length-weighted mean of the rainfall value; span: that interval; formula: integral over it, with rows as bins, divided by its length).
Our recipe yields -28.5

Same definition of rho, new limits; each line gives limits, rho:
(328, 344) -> -28.6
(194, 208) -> -29.9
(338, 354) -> -31.4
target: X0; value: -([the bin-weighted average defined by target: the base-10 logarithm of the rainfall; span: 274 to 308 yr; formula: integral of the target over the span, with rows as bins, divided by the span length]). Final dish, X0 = -1.51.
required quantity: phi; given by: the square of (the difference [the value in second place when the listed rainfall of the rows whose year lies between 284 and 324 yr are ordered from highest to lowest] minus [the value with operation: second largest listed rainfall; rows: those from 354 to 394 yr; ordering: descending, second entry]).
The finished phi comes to 12.9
